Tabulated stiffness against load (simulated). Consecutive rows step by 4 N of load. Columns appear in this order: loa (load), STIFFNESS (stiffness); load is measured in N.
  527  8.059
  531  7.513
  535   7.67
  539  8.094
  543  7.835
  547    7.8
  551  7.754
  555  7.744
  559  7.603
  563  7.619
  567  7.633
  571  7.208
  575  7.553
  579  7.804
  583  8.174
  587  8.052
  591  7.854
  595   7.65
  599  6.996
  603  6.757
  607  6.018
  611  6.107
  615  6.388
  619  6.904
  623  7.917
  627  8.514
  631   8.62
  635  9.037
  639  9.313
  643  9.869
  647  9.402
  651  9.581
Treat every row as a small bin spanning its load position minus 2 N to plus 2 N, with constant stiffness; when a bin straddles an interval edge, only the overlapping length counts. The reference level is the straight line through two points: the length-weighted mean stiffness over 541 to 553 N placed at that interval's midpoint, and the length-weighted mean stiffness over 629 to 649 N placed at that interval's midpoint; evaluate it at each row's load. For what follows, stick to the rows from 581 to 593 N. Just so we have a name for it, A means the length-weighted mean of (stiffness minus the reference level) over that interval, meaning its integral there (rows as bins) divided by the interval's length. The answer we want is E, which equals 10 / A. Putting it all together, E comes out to -25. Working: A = -0.4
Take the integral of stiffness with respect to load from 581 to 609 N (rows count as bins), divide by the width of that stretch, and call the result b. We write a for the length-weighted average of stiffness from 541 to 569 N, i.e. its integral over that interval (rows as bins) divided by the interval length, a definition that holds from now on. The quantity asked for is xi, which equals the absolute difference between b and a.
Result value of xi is 0.4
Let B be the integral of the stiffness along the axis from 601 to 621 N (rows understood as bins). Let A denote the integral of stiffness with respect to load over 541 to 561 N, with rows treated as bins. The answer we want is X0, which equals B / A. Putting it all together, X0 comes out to 0.83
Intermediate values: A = 155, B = 128.7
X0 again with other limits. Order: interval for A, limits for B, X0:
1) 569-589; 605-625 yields 0.86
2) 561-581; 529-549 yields 1.03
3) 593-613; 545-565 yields 1.15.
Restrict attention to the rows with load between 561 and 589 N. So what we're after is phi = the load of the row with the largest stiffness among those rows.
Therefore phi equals 583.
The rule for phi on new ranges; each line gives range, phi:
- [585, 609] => 587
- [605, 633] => 631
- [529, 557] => 539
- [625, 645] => 643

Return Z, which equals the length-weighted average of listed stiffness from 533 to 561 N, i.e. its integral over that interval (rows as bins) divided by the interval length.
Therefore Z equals 7.79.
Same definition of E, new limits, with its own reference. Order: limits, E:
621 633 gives -14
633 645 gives 63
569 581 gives -14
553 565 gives -30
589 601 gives -9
